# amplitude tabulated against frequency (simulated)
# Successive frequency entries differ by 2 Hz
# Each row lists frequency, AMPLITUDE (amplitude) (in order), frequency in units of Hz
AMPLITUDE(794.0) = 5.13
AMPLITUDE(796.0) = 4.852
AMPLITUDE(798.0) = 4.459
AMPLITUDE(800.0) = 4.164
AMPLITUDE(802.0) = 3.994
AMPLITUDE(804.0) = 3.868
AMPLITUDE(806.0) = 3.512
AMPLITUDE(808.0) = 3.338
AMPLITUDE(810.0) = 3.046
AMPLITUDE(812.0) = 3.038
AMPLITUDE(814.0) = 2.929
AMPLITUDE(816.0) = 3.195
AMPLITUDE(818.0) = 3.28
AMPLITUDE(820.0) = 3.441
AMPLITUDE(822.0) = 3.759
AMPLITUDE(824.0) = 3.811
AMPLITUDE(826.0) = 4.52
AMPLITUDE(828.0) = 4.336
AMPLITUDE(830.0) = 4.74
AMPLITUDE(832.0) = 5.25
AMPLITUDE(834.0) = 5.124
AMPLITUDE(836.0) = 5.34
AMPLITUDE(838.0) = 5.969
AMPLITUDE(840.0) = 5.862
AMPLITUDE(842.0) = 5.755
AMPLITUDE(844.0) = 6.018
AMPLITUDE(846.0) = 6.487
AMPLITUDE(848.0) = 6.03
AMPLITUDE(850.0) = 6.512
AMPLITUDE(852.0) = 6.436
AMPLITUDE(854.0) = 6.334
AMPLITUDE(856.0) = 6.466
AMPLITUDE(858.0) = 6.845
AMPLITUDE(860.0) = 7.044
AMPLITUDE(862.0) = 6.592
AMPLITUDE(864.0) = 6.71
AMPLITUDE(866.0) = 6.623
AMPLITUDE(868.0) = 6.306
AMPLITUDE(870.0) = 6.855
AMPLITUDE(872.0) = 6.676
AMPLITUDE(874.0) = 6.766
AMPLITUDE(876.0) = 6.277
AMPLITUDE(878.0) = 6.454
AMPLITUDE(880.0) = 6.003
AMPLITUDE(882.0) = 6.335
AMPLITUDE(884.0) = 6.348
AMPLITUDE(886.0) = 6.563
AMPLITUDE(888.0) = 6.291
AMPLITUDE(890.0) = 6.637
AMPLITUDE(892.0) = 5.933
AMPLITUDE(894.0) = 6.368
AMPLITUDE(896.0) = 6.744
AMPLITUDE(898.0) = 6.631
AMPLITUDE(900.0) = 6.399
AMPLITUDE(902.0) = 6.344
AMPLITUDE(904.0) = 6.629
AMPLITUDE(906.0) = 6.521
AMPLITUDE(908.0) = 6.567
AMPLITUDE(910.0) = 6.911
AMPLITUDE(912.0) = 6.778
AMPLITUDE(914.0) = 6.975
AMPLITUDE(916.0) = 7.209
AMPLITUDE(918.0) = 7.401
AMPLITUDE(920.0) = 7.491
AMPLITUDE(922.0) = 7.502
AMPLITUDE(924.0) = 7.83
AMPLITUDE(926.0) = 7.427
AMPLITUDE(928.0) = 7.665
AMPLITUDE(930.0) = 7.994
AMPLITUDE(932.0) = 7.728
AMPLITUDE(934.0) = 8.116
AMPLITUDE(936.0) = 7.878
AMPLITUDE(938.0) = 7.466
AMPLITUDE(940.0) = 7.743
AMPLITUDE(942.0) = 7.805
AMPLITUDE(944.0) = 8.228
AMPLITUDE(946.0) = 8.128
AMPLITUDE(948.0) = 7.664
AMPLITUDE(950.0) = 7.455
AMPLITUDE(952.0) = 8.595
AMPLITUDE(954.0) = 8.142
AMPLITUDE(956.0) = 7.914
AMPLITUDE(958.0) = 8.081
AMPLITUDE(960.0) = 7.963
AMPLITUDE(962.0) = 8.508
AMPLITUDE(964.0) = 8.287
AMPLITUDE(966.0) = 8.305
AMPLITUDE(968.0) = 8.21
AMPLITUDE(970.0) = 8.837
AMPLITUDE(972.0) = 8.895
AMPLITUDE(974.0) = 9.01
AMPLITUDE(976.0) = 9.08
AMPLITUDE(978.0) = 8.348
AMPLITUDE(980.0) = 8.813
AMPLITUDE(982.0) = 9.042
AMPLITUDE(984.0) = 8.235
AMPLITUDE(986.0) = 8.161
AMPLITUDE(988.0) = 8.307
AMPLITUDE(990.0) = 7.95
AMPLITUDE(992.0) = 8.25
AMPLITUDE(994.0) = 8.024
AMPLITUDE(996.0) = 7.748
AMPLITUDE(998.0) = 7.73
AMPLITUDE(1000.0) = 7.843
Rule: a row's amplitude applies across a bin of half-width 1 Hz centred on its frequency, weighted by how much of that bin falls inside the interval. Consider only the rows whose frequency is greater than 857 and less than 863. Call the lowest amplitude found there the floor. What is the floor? 6.592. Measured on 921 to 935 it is 7.427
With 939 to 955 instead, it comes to 7.455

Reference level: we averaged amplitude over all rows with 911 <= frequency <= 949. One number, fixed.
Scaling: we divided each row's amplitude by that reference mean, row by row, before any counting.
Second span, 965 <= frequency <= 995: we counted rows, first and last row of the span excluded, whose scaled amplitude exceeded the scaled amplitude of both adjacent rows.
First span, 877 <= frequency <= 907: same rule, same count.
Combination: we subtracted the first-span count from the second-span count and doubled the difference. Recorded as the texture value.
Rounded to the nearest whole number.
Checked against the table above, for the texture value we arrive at 0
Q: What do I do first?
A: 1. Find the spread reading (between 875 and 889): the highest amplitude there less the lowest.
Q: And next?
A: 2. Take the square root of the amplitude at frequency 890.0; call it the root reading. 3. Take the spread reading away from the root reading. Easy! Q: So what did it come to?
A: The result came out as 2.0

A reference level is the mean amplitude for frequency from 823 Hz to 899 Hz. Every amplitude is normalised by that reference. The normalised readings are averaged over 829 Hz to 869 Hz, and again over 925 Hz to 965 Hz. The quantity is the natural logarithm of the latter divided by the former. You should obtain 0.26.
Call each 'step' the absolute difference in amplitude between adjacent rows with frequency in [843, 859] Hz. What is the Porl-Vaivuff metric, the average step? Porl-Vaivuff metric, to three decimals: 0.300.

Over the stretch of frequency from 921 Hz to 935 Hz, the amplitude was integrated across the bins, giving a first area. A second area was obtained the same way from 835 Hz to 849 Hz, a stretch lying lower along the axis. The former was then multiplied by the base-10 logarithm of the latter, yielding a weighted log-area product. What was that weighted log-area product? 208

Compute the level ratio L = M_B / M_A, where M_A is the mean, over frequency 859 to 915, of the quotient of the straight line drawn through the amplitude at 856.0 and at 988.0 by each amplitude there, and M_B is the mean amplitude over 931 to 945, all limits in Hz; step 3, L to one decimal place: 7.4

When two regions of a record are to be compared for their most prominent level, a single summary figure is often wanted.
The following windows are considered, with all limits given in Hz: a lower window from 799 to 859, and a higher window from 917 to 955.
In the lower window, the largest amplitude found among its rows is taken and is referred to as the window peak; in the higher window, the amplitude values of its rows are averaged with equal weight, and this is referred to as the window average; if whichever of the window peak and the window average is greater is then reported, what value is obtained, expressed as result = 7.80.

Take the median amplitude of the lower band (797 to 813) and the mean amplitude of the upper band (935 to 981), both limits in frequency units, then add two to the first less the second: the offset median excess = -2.5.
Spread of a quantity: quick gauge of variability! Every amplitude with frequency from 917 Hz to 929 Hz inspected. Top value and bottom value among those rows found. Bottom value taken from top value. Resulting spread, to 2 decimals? 0.43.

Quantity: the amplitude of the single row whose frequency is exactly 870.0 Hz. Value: 6.855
